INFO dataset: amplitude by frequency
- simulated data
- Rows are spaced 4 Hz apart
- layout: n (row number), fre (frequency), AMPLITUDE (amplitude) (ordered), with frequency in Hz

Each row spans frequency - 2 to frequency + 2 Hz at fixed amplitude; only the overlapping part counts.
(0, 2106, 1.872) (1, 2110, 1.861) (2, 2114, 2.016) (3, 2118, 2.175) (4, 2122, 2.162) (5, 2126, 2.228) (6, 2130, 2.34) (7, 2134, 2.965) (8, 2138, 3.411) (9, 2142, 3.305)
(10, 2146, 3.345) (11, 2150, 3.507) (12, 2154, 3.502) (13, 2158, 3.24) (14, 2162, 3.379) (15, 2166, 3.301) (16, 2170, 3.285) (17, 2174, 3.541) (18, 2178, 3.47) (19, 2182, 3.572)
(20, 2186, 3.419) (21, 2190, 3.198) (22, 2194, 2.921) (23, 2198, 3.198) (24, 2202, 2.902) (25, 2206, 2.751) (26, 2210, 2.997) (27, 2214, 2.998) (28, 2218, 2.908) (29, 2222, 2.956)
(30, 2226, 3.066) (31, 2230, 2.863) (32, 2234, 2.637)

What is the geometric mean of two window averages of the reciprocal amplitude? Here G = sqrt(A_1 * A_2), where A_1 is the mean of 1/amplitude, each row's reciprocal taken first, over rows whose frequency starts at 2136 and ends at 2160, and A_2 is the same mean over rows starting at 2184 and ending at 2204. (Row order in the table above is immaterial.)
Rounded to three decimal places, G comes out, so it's 0.308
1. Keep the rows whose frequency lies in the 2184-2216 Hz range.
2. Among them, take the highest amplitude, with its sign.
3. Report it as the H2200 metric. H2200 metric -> 3.419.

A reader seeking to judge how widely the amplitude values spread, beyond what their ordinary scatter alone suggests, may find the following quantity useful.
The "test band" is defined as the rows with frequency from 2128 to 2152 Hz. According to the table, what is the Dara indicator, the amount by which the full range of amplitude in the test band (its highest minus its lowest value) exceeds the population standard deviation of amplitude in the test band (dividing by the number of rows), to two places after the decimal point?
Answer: 0.77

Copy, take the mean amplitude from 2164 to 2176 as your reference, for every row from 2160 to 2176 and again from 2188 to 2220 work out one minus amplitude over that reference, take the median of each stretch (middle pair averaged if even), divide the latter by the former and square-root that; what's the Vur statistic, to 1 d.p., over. 3.4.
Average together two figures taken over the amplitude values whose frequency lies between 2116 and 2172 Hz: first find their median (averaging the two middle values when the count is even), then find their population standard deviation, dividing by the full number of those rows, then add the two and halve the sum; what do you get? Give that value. 1.9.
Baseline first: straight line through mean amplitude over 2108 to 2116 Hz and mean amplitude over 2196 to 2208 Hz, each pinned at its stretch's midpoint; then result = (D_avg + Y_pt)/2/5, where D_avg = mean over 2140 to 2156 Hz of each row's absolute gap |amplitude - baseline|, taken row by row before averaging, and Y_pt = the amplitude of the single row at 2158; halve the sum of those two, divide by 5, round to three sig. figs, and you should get 0.431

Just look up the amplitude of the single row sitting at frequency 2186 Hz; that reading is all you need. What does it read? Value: 3.419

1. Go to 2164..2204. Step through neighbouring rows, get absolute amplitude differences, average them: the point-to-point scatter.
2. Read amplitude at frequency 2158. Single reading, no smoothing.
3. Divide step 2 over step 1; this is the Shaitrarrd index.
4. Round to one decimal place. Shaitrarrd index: 17.5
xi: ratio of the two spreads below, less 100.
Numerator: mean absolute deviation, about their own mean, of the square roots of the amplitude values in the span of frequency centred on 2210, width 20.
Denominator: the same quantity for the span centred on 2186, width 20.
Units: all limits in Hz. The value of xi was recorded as -99.6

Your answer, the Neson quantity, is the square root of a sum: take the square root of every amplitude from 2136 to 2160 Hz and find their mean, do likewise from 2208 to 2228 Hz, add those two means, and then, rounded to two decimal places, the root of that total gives 1.89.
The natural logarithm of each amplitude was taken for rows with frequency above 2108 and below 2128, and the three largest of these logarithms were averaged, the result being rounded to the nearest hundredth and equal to 0.78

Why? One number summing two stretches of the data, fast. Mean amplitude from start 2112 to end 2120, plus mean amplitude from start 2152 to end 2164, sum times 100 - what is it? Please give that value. 547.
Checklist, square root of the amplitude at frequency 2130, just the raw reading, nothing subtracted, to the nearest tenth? 1.5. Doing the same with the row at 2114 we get 1.4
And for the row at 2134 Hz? 1.7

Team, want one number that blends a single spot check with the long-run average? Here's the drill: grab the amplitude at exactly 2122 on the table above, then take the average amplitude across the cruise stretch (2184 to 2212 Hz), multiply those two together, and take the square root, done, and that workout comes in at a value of 2.57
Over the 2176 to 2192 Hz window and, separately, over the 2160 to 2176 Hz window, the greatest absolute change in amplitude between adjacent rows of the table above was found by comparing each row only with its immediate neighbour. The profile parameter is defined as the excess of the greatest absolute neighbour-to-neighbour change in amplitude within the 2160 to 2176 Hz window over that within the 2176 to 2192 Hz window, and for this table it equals 0.035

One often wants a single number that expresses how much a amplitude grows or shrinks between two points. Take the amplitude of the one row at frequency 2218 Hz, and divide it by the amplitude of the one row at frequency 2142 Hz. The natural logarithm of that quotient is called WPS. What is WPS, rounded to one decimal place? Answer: -0.1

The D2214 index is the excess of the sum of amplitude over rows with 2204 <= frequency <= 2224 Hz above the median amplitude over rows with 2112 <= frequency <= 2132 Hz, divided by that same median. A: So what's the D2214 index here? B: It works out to 5.7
